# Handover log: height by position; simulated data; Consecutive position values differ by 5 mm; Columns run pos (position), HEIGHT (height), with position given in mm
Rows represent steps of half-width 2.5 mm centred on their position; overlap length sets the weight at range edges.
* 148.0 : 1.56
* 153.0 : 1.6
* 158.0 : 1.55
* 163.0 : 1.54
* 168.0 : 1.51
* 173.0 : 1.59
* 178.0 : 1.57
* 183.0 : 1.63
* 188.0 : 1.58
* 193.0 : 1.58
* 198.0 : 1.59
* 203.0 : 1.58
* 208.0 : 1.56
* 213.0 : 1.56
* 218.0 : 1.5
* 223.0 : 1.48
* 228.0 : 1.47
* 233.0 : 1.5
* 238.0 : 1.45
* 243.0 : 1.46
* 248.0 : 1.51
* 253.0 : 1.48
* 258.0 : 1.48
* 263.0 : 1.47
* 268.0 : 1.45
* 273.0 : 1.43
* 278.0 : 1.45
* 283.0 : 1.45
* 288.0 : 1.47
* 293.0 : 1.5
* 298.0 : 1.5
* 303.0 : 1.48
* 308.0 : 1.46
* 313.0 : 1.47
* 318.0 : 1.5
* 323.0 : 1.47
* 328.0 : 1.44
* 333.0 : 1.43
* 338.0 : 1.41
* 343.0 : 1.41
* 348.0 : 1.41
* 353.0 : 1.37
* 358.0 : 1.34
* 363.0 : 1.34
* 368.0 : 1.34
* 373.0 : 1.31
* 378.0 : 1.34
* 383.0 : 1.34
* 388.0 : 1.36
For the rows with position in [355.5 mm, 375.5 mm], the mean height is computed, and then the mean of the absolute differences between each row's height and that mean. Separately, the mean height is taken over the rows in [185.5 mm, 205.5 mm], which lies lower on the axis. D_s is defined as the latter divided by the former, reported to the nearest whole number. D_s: 141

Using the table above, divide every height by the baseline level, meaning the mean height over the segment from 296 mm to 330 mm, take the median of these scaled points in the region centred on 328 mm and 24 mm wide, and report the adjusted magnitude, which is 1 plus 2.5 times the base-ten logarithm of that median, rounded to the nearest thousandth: 0.974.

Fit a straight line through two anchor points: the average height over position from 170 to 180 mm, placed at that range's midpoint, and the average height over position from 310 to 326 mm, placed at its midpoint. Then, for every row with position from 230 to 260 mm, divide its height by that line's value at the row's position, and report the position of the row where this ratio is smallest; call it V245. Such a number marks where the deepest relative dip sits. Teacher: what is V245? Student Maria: 238.0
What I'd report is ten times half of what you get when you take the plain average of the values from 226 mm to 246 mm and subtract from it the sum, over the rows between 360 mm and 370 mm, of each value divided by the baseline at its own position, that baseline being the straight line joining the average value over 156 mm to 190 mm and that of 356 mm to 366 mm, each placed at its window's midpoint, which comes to -2.7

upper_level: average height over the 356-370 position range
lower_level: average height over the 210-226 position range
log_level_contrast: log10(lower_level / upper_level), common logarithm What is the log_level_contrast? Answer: 0.05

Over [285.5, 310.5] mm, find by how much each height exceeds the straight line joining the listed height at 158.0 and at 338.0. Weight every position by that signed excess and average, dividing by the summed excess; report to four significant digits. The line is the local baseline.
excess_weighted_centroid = 298.0 mm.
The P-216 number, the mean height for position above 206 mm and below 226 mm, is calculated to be 1.52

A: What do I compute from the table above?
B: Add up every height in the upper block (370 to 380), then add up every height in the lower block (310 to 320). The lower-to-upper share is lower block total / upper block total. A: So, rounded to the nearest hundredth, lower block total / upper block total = 1.12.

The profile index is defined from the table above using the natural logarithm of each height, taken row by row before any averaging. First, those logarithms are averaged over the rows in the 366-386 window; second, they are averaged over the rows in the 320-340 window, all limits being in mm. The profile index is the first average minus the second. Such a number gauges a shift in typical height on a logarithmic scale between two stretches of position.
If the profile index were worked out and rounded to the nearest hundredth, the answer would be -0.08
